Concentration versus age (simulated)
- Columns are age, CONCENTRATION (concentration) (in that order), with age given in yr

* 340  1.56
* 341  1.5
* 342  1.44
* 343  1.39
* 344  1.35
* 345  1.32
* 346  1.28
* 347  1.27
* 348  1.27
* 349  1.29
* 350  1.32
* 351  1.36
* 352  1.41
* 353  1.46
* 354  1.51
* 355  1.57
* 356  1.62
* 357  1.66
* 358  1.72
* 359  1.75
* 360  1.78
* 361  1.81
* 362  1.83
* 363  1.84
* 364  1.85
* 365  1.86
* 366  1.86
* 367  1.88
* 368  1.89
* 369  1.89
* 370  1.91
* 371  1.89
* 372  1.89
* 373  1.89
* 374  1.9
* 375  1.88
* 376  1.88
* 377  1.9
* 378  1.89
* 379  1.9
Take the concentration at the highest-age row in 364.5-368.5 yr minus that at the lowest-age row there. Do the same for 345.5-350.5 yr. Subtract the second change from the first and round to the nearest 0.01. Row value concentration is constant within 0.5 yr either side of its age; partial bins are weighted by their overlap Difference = -0.01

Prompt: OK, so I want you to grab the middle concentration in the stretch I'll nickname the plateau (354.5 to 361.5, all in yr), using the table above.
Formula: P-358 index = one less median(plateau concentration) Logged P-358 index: -0.72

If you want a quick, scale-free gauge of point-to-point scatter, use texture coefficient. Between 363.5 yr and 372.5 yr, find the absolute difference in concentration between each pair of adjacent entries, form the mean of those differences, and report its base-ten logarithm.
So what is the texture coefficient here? -2.00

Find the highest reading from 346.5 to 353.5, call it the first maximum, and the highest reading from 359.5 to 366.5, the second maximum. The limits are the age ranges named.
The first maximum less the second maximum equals -0.4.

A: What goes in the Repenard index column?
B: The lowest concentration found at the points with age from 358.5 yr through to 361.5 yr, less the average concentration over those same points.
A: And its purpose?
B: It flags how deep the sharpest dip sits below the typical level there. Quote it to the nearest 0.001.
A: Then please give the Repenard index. -0.030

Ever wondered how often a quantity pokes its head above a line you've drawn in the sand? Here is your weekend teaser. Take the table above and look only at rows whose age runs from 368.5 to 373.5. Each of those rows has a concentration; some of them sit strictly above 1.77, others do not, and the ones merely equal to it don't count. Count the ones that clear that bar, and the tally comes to 5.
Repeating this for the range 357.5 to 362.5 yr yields 3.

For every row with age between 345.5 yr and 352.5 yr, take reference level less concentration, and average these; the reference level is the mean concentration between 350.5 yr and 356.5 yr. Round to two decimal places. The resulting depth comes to 0.17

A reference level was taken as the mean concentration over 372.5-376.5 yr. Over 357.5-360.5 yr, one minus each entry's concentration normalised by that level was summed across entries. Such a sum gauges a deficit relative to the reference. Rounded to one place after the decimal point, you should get 0.2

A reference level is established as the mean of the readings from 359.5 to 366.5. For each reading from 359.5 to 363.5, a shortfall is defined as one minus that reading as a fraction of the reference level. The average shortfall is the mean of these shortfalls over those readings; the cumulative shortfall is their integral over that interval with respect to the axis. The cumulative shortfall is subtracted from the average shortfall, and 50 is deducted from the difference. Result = -50.0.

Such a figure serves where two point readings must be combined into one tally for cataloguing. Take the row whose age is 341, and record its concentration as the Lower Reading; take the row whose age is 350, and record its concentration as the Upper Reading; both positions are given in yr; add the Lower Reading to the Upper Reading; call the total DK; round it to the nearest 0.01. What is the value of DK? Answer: 2.82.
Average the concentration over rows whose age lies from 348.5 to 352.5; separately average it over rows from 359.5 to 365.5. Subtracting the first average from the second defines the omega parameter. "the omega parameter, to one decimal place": 0.5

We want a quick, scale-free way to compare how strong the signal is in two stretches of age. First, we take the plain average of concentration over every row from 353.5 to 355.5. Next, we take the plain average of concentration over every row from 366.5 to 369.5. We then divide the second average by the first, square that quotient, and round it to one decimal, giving 1.5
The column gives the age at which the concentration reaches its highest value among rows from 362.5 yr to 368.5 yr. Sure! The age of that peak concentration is 368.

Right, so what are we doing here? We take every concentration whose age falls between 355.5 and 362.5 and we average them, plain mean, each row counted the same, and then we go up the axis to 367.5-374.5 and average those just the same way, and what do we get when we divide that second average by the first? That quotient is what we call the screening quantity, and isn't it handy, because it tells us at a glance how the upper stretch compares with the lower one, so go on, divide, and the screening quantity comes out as 1.09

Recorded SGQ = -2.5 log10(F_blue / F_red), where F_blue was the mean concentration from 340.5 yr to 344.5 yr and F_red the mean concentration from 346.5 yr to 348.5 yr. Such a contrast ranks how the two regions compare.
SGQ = -0.12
